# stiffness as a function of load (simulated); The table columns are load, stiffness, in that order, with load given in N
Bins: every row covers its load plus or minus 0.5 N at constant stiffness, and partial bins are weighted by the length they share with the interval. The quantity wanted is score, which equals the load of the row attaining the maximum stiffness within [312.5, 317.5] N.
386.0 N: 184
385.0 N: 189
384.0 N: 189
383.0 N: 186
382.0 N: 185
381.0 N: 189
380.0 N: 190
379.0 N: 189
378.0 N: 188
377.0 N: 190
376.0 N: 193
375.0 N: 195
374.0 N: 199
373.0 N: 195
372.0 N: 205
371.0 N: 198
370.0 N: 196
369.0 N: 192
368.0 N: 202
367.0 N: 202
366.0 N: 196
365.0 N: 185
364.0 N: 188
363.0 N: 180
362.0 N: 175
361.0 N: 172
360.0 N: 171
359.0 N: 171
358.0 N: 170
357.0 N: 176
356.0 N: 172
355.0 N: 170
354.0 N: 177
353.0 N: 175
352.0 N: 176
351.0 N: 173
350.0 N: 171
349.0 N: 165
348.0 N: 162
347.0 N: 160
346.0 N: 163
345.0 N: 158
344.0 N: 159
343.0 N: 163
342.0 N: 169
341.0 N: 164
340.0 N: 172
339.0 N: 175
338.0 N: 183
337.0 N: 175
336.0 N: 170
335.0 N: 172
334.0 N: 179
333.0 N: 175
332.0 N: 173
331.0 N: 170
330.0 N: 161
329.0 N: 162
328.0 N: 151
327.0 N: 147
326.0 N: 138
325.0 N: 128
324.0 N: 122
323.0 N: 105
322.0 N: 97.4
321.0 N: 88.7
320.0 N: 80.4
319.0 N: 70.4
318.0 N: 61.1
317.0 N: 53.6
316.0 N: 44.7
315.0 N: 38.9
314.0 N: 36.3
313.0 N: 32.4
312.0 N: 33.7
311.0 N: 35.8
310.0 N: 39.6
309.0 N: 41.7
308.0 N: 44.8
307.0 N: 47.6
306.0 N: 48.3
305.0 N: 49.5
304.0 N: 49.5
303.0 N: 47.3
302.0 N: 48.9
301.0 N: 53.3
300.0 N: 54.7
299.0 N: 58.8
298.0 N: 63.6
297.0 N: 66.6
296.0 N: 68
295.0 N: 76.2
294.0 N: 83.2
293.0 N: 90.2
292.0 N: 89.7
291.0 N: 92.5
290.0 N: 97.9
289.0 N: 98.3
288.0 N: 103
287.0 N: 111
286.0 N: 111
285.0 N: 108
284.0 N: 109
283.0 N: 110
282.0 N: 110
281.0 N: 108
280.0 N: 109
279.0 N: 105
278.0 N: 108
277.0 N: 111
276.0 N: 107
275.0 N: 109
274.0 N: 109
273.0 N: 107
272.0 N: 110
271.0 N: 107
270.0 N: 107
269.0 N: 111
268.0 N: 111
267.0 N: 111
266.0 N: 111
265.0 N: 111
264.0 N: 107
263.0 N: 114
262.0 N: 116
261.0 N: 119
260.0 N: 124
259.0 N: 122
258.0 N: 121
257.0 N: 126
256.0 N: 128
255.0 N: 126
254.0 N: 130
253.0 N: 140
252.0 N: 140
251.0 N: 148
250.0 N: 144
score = 317.0 N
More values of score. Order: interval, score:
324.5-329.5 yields 329.0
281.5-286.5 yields 286.0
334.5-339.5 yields 338.0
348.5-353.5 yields 352.0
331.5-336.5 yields 334.0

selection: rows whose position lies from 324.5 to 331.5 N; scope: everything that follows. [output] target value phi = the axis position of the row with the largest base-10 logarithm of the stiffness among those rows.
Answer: 331.0 N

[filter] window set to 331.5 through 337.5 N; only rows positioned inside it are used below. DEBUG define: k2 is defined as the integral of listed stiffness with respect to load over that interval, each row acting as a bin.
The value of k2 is 1044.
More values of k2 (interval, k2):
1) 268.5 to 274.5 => 651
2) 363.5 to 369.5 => 1165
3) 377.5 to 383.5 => 1127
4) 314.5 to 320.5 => 349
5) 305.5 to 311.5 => 258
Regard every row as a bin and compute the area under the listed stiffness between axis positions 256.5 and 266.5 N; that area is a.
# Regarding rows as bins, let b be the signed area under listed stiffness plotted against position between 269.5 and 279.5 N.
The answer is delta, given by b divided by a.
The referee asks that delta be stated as 0.9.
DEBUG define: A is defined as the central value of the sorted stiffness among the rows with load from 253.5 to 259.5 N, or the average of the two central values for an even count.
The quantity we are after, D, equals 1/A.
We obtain 0.0079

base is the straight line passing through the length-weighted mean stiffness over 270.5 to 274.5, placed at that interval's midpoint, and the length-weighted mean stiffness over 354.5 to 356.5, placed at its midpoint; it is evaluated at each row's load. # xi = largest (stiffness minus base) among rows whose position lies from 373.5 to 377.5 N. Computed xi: 14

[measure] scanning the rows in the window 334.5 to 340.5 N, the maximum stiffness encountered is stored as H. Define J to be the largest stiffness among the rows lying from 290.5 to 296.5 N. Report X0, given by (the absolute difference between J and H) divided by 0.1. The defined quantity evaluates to 905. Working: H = 183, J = 92.5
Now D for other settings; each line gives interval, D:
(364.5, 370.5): 0.0051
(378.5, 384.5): 0.0053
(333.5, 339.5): 0.0057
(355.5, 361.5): 0.0058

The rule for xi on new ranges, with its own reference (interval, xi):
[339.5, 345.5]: 13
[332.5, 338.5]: 25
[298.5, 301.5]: -69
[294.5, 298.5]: -49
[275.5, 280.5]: -1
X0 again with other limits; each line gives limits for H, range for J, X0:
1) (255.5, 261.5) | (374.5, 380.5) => 670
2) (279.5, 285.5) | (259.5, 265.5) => 140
